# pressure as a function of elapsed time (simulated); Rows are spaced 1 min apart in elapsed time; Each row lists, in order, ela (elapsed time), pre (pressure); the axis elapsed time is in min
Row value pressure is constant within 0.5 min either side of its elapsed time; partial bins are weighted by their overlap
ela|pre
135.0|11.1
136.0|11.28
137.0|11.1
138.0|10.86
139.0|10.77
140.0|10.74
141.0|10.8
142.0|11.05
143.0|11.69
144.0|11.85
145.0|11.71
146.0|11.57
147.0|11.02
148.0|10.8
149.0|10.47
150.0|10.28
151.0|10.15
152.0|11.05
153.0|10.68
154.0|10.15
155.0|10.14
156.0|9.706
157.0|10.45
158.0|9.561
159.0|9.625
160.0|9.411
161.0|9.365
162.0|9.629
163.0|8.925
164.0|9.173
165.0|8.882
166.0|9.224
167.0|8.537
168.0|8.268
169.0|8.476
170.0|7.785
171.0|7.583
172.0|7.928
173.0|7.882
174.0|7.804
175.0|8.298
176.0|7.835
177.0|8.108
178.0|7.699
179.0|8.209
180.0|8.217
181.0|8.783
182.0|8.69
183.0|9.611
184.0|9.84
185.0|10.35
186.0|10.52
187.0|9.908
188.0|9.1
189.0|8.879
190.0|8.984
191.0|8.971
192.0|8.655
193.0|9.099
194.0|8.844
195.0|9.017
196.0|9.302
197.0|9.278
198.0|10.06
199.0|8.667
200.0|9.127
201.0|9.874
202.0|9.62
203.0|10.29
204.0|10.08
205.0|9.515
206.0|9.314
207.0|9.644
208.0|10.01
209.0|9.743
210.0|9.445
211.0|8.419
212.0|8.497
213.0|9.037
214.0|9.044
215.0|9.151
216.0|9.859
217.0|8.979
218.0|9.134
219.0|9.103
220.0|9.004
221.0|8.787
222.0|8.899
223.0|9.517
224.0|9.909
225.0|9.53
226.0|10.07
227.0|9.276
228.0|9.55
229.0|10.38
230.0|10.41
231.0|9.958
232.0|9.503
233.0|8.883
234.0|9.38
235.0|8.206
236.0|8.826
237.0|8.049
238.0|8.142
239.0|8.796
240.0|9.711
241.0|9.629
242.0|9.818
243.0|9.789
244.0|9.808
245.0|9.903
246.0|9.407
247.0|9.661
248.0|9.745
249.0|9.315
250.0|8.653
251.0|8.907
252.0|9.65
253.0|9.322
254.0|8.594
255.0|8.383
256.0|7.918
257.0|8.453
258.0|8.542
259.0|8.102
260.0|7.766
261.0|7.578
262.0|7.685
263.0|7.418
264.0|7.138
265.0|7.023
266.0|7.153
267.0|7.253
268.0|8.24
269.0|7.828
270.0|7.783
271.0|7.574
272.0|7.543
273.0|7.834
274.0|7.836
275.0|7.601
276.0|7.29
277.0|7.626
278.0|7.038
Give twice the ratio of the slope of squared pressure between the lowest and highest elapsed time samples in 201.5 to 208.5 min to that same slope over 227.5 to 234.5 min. -5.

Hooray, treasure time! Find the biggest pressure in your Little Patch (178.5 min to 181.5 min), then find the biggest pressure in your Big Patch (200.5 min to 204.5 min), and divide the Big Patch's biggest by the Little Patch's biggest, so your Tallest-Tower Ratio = 1.17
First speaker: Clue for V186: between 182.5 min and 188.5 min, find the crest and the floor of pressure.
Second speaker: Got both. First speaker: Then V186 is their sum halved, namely 9.8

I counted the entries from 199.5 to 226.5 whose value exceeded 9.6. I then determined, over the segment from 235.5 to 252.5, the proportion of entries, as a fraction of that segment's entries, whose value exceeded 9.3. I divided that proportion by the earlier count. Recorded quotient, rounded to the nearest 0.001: 0.065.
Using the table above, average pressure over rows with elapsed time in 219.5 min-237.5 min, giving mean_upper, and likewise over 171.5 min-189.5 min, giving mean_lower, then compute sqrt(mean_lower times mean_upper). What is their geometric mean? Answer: 9.0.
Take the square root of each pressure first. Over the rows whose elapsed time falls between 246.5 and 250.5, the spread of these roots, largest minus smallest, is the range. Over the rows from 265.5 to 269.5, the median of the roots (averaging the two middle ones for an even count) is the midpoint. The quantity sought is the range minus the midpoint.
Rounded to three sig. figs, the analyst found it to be -2.57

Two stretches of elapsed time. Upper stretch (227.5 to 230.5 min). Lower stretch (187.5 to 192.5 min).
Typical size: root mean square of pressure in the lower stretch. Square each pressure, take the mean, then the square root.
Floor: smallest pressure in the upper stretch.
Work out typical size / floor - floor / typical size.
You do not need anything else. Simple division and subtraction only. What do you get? -0.14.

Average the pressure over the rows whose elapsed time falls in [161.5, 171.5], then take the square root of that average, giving 2.94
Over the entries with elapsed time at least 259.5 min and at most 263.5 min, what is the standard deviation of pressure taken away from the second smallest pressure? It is 7.4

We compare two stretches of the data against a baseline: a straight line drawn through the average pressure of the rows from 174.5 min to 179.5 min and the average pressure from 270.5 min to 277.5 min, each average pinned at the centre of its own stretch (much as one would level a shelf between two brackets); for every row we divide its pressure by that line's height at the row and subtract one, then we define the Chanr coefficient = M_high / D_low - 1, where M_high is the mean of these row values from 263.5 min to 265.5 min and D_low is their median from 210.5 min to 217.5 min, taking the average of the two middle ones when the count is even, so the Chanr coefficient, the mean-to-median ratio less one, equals -1.5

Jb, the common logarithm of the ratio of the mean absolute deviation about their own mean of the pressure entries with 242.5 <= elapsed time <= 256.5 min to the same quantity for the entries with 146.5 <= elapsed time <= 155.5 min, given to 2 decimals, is 0.21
